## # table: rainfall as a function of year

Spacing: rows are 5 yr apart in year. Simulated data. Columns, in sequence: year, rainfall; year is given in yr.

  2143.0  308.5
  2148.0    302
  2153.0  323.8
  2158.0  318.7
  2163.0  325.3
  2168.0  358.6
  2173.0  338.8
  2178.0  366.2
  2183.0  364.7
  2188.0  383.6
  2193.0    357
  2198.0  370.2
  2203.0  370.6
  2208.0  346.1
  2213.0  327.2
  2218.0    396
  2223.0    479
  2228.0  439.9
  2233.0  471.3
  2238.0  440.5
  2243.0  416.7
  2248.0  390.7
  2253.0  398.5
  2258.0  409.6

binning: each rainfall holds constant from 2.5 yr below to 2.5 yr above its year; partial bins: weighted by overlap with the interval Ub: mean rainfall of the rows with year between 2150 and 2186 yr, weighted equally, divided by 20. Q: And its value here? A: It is 17.1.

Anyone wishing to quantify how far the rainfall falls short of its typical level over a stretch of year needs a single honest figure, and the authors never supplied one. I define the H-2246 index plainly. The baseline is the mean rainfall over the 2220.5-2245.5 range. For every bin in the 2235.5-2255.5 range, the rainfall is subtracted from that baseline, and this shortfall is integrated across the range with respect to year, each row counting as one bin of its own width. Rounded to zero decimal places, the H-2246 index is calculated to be 758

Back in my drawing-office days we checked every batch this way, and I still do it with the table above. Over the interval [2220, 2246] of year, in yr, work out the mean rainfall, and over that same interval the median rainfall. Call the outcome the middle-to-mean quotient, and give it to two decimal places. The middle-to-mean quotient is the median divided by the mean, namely 0.98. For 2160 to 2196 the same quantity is 1.01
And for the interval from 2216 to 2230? 1.00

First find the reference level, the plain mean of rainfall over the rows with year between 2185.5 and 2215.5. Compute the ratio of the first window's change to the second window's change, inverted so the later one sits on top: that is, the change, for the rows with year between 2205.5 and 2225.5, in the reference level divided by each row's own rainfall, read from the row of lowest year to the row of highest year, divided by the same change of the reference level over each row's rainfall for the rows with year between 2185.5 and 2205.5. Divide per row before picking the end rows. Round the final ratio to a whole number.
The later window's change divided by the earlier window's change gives -9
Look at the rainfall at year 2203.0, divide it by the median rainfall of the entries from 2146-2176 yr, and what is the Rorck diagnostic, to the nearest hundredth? 1.14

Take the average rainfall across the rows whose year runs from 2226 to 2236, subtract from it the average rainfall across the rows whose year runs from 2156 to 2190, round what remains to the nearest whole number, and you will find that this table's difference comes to 105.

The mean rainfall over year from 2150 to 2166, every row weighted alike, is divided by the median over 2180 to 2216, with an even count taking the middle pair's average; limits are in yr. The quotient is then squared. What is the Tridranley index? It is 0.78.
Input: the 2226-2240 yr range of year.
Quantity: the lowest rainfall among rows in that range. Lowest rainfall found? 439.9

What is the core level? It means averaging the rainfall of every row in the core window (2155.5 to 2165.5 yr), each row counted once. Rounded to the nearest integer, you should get 322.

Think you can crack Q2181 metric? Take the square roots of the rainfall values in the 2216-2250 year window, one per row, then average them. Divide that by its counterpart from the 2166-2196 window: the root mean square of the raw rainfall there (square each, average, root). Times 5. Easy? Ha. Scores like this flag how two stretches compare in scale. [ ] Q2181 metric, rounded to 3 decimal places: 0.288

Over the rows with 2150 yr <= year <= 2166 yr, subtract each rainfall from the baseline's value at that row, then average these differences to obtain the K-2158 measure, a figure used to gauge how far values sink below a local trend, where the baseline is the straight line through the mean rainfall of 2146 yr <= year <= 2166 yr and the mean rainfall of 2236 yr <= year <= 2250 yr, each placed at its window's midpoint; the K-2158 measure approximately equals -2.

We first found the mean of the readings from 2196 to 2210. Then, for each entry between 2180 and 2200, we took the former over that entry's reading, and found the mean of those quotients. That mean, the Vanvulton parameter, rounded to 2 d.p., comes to 0.98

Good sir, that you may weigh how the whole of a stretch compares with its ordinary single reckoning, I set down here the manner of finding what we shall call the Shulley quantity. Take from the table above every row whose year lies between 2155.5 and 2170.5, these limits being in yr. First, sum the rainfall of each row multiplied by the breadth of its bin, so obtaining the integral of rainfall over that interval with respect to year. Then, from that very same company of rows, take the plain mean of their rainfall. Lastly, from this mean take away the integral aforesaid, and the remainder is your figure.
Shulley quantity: -4679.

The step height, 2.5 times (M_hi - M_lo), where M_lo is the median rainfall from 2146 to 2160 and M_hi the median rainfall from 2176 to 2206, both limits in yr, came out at 124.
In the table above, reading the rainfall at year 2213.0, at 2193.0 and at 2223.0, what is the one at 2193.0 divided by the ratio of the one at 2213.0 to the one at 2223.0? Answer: 523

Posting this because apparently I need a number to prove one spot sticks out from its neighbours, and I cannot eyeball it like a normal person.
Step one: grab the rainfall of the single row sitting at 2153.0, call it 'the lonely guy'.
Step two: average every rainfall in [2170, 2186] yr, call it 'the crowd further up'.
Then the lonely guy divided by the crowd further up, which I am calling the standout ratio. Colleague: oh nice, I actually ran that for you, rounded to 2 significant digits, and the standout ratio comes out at 0.91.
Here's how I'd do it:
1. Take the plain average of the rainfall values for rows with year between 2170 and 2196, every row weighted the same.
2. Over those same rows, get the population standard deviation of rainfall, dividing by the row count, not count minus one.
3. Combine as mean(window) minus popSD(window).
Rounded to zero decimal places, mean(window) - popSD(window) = 348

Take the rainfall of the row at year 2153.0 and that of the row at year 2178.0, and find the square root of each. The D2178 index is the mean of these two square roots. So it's 18.6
